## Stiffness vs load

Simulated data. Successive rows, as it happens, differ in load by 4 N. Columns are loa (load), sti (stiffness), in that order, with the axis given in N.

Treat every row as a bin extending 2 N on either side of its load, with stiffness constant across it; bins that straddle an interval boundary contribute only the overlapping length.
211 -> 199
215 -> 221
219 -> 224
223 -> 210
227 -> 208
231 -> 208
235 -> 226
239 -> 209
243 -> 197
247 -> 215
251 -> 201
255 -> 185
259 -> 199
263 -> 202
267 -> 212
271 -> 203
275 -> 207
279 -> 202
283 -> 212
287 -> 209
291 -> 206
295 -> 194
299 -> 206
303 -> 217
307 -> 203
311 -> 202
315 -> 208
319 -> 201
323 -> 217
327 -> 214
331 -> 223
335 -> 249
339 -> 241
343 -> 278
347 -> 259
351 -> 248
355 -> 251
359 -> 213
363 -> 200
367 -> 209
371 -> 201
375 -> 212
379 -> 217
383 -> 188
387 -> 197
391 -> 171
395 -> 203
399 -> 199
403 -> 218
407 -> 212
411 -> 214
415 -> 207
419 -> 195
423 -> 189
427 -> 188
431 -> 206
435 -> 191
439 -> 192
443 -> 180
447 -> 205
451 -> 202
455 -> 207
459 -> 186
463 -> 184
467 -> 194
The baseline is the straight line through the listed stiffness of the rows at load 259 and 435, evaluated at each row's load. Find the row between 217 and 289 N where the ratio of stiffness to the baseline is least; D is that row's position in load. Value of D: 255 N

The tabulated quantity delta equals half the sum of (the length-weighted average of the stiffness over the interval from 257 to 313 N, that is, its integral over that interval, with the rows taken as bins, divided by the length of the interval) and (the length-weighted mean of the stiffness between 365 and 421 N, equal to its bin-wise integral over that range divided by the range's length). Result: 204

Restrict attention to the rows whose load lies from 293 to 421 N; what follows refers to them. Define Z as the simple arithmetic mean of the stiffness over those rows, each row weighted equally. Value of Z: 215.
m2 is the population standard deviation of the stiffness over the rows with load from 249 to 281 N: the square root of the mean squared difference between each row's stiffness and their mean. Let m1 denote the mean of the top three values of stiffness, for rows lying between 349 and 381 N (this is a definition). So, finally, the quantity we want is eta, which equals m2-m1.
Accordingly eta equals -231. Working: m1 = 239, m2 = 7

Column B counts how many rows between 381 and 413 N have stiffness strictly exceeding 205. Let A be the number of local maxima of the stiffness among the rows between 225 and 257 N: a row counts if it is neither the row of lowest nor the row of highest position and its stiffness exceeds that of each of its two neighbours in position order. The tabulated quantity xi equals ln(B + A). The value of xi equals 1.61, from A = 2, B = 3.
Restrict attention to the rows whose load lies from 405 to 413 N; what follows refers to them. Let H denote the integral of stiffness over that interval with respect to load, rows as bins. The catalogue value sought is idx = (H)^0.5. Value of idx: 41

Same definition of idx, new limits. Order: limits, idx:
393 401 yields 40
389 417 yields 75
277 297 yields 64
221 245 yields 71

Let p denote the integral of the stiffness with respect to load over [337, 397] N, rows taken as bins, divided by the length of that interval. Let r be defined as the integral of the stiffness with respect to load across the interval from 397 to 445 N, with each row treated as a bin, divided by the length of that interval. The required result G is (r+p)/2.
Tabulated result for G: 209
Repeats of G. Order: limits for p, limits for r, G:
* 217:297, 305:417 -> 211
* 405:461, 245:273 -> 200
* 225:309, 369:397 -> 202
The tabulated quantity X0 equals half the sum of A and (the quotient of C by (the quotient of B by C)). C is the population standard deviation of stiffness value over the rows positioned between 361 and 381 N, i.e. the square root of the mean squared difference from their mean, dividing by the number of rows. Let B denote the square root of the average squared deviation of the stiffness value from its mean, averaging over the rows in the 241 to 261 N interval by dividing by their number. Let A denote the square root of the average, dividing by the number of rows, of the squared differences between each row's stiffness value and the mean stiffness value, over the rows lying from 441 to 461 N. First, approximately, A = 10.9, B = 10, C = 6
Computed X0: 8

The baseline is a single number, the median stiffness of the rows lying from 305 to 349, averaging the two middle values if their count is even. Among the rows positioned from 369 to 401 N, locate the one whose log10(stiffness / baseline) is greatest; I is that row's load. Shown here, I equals 379 N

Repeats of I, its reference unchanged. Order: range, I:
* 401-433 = 403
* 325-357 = 343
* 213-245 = 235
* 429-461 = 455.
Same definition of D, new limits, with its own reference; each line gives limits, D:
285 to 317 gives 295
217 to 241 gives 227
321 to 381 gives 363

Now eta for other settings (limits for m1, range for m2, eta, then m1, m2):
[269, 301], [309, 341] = -193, 209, 16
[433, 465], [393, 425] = -195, 205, 9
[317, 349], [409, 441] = -253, 262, 9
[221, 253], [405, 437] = -207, 217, 10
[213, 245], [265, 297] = -218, 224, 6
